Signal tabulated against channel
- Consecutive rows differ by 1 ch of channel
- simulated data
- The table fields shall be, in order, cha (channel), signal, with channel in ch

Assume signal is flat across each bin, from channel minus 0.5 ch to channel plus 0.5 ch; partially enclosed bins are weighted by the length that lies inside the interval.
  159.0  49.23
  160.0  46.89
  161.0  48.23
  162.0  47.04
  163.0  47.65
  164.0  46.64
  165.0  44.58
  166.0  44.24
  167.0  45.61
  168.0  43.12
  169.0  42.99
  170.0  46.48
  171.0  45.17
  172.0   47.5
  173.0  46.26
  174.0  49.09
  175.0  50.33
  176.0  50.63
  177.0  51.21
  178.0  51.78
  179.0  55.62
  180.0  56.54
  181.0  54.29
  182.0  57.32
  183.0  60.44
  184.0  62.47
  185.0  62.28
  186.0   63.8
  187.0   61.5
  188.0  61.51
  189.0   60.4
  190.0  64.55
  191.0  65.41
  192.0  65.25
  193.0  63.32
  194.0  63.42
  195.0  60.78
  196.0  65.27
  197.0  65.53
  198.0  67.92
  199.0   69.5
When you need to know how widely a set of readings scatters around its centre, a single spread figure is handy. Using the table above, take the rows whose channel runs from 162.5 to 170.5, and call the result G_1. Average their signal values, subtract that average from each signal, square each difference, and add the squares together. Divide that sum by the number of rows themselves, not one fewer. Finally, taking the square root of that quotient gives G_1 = 1.6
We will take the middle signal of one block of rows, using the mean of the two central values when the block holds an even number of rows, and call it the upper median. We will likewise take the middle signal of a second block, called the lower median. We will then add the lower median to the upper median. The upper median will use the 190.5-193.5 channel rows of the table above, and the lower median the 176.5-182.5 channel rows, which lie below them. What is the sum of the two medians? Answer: 120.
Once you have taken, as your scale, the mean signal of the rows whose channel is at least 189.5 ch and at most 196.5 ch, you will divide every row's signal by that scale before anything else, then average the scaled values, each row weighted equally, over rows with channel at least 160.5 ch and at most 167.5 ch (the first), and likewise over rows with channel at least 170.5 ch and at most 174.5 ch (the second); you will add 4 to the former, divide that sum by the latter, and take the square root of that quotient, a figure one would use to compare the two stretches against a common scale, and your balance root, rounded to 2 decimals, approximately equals 2.54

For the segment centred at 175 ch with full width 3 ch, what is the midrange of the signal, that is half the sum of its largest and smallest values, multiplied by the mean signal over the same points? 2494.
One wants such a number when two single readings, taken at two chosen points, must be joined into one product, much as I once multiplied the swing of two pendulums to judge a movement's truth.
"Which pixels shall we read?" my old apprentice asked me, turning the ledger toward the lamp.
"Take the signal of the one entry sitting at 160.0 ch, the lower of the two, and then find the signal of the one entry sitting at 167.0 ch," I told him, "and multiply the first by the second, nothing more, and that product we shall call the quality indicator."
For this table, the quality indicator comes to 2139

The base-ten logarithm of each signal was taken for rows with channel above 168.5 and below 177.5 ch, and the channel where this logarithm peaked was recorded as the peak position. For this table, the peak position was 177.0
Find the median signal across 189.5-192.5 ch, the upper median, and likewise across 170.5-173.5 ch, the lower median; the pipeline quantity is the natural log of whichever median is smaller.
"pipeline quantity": 3.83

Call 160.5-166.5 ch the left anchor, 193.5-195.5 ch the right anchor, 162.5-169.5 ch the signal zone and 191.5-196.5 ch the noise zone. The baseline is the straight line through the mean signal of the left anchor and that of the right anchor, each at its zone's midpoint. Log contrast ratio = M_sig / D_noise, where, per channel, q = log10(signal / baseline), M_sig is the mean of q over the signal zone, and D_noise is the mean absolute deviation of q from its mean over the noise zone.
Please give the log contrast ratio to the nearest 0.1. -2.6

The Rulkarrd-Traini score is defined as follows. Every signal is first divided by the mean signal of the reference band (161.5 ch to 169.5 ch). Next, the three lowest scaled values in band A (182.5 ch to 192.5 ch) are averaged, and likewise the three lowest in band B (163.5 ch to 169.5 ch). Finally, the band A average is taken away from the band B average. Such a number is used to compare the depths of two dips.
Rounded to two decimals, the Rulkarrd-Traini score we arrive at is -0.38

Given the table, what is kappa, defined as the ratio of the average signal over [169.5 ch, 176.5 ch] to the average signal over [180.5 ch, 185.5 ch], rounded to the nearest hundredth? 0.81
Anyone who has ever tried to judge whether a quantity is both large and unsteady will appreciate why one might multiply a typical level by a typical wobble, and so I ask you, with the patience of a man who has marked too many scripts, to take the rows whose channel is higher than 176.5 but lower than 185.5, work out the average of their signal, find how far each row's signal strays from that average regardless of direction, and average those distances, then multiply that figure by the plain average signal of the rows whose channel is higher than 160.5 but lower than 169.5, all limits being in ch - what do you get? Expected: 152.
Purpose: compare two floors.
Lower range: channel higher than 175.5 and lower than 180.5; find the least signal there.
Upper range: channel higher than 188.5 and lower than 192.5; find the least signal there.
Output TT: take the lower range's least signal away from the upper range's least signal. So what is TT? 10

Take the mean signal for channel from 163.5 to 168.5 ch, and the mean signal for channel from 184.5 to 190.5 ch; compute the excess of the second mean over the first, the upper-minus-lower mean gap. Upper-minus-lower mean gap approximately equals 18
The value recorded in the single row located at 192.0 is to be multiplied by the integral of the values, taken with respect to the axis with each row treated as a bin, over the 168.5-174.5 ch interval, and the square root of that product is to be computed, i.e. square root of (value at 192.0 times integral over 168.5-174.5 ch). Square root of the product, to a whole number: 135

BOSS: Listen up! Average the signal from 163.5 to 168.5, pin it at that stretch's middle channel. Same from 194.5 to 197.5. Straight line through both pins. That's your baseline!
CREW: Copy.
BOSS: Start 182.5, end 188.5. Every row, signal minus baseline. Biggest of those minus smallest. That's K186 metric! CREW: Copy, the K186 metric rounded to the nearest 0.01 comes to 3.56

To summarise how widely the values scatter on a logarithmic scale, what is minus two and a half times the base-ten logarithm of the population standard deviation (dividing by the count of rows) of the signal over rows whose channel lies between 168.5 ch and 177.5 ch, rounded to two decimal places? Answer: -1.05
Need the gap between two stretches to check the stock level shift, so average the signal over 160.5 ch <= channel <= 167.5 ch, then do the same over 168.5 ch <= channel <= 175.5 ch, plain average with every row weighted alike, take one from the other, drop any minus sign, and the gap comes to 1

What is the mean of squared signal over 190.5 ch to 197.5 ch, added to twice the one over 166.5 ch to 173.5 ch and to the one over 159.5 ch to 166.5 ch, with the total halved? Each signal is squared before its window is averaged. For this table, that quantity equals 5194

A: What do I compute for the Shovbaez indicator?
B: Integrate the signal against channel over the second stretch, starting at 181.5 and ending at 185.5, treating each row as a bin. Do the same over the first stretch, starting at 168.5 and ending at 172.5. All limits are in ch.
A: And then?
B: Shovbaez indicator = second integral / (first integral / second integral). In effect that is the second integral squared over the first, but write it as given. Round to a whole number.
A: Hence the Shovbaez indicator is 323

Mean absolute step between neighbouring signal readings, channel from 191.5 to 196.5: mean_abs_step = 2.29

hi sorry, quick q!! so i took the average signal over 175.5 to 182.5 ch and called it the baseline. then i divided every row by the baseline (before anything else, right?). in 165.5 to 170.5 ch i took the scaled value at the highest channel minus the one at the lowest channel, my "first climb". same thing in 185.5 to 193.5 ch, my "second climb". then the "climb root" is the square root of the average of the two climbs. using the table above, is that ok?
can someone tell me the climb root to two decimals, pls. 0.13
